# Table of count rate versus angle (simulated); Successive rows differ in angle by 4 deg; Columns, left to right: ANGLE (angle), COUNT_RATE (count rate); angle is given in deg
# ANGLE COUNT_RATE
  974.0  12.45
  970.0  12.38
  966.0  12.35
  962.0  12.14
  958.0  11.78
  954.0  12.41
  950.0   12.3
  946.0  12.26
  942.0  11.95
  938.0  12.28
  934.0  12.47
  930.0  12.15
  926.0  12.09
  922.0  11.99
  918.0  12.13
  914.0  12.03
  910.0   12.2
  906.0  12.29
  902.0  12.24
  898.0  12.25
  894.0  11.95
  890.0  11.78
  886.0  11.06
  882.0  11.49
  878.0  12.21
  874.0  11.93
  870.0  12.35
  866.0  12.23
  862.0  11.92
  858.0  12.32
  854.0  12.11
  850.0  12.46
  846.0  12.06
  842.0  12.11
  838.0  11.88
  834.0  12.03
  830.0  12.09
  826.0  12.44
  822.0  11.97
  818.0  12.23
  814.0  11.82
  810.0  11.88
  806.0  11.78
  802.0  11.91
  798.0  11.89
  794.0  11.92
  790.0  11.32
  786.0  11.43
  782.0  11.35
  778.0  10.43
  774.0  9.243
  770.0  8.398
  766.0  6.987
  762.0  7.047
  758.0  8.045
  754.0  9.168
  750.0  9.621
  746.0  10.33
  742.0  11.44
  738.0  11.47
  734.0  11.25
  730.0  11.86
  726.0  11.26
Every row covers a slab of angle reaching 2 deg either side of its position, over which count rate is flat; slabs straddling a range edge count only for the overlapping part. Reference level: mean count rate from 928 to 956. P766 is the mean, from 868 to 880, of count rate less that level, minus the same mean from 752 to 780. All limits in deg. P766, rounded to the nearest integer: 4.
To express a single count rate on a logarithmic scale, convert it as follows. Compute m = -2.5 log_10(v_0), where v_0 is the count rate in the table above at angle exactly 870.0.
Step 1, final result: -2.729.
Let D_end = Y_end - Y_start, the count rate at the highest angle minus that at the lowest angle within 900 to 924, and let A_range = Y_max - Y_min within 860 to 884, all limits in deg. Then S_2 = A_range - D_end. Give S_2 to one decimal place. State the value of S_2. 1.1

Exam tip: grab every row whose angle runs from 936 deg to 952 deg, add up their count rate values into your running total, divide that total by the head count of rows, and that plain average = 12.20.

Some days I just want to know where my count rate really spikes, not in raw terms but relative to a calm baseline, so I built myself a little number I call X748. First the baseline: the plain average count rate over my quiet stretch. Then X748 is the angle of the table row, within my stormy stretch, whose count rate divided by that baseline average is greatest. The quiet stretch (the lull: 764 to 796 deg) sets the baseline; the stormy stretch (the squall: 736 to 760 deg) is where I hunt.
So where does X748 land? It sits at 738.0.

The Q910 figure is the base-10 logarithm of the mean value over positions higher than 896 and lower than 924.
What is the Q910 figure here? 1.085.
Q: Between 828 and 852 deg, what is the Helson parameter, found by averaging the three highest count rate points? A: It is 12.2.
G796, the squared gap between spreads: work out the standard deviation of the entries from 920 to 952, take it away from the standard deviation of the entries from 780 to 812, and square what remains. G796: 0.01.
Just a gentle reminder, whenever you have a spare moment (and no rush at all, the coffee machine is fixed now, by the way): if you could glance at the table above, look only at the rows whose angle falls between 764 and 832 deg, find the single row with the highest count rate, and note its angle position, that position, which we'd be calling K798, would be 826.0 deg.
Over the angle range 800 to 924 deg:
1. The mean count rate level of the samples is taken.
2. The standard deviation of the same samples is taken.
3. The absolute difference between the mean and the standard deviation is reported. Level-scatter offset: 11.8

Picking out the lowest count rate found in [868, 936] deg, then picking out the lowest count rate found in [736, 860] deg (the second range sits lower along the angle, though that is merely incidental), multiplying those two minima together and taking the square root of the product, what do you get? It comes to 8.8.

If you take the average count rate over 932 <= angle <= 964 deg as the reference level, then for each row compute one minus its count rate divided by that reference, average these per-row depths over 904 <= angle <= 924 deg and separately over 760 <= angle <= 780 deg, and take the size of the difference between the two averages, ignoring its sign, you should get 0.30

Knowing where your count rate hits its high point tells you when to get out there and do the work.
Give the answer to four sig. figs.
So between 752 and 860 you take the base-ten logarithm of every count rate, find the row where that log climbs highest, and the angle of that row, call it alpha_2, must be 850.0 deg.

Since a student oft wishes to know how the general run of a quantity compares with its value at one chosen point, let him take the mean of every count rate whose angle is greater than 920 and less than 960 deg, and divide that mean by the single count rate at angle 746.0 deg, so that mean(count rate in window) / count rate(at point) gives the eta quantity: 1.18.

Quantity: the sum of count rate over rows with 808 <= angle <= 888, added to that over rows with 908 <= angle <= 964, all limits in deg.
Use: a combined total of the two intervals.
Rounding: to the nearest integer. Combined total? 411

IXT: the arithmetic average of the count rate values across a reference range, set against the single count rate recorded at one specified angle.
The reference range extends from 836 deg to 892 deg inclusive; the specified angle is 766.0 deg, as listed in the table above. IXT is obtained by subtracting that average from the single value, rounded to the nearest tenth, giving -5.0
